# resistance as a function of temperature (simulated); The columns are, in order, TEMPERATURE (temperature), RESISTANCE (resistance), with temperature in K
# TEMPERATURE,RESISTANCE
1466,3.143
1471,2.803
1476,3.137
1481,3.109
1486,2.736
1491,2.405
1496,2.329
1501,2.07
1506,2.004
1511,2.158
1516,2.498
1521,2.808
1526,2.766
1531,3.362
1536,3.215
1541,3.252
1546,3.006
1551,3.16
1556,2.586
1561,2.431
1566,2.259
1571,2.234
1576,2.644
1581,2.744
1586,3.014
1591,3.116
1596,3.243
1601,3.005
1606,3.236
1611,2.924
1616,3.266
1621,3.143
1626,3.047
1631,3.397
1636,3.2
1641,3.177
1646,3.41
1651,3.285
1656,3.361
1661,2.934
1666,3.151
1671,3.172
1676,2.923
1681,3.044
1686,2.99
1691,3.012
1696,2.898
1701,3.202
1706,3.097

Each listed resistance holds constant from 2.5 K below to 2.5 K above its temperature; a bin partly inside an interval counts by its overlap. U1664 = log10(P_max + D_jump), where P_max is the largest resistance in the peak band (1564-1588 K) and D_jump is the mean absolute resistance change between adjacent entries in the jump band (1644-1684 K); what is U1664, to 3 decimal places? 0.504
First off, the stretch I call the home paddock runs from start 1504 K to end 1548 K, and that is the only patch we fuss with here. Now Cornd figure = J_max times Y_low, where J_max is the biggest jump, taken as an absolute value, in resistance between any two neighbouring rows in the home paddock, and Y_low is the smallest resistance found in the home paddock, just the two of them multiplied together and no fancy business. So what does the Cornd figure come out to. 1.19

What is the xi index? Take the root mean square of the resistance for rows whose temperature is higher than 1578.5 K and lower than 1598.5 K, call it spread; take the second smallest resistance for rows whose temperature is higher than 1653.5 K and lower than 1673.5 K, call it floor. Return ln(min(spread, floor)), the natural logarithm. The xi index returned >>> 1.11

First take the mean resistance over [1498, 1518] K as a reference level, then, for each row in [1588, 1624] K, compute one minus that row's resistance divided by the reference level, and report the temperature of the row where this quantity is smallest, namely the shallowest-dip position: 1616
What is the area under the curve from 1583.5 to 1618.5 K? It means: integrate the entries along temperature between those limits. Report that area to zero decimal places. 109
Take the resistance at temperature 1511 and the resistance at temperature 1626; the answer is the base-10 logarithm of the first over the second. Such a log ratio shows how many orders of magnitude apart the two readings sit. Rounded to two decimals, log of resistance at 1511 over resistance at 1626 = -0.15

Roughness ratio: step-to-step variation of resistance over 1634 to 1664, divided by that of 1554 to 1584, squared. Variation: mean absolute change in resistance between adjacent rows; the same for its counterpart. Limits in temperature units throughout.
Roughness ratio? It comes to 1.1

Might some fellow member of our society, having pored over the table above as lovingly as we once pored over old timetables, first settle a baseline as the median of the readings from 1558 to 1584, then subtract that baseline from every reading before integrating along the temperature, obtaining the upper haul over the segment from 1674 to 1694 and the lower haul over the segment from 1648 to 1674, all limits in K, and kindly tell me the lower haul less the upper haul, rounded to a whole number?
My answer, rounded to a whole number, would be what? 8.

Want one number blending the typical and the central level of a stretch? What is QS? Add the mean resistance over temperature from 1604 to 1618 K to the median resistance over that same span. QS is 6.4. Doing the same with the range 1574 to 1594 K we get 5.8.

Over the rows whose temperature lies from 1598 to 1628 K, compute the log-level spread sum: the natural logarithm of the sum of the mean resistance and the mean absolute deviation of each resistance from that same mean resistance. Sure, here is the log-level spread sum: 1.17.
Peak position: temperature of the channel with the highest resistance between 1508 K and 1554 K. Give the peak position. 1531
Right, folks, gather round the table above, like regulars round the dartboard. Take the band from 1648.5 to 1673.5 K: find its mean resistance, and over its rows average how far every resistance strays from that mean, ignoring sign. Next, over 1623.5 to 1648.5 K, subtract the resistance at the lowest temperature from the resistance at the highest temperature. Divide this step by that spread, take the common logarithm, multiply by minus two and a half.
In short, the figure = -1.26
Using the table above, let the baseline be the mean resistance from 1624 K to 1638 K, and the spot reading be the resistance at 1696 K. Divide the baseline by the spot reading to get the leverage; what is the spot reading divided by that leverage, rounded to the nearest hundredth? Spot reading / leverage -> 2.61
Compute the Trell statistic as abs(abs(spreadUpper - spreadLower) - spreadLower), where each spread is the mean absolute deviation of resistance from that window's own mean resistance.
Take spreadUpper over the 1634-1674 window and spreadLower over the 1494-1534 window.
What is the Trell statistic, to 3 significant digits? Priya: 0.106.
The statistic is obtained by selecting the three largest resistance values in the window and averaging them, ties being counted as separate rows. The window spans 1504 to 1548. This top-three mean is 3.28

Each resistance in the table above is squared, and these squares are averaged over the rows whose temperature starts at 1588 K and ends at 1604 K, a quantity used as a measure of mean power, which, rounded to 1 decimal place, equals 9.8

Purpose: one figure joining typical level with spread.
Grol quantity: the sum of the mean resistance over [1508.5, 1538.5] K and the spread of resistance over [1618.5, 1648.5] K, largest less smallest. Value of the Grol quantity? 3.2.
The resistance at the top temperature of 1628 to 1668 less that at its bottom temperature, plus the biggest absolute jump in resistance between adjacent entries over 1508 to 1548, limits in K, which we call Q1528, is 0.35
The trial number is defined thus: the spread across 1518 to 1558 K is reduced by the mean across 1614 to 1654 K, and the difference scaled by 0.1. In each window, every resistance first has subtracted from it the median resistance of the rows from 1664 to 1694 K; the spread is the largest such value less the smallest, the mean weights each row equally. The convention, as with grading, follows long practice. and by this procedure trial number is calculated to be 0.06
